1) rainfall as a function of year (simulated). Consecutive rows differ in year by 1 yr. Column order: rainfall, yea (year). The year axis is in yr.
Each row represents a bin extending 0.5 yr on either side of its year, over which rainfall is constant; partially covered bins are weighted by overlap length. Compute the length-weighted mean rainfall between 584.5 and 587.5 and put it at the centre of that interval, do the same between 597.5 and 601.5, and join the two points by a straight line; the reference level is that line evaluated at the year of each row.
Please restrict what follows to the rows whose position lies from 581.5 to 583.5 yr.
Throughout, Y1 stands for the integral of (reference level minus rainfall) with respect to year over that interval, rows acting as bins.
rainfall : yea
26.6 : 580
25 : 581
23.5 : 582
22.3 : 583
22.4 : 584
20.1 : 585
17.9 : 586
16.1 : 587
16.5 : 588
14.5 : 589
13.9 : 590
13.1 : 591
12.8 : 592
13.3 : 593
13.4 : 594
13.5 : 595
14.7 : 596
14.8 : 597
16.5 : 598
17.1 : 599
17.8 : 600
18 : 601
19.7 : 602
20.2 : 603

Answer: -9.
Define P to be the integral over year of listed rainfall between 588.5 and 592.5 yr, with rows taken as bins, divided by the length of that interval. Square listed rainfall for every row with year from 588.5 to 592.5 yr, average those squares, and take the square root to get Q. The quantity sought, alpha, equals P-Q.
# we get -0.016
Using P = 13.6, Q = 14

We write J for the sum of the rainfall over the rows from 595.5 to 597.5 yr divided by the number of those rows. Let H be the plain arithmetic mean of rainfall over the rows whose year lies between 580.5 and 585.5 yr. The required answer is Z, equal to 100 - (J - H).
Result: 108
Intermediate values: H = 22.7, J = 15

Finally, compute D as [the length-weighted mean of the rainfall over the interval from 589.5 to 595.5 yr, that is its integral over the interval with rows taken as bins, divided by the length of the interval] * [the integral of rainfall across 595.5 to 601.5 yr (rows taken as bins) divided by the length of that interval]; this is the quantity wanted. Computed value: 220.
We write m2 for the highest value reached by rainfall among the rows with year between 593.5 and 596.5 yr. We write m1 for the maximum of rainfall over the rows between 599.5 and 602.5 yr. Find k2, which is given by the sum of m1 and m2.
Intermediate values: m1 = 19.7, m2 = 14.7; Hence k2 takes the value 34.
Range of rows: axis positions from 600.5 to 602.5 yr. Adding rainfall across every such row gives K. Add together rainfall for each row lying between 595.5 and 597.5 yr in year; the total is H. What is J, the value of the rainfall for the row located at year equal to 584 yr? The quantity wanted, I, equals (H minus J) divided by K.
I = 0.19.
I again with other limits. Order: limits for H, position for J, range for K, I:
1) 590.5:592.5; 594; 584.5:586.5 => 0.33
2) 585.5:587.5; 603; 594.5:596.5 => 0.49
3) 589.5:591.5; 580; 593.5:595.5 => 0.01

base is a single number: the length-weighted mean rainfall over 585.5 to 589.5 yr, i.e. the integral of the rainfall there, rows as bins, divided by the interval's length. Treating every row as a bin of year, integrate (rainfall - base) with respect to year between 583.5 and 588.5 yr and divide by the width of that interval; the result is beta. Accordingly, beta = 2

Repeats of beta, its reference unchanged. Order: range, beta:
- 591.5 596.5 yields -3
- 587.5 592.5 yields -2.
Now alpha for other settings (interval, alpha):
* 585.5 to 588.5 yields -0.018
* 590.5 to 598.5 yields -0.048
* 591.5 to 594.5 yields -0.003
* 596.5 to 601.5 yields -0.039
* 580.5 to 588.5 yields -0.238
